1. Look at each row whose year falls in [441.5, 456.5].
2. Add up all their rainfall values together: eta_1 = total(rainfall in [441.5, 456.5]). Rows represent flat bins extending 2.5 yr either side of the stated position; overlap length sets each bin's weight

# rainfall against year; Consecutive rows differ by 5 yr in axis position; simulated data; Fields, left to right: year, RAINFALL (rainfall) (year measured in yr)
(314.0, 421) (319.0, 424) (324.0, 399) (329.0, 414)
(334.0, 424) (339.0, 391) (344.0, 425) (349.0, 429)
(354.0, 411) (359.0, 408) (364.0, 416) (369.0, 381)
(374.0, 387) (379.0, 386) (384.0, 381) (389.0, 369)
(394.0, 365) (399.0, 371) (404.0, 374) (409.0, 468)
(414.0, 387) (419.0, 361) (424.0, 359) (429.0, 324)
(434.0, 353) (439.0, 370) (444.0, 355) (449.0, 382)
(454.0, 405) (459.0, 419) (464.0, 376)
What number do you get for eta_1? 1142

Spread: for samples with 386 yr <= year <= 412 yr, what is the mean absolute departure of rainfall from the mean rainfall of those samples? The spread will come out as 31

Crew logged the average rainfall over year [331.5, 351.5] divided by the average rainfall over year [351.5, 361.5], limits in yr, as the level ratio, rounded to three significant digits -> 1.02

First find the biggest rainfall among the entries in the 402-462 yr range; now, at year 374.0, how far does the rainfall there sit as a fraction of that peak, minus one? -0.173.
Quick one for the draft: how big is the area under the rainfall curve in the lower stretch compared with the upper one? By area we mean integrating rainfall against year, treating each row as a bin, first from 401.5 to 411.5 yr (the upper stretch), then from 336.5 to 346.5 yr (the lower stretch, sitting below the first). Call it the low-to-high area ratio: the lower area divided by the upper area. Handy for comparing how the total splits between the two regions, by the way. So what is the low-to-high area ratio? 0.97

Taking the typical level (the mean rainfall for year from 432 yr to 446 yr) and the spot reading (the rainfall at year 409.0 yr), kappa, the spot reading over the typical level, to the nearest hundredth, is 1.30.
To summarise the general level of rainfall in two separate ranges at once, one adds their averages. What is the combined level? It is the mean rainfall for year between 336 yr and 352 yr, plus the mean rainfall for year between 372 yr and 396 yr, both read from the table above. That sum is 793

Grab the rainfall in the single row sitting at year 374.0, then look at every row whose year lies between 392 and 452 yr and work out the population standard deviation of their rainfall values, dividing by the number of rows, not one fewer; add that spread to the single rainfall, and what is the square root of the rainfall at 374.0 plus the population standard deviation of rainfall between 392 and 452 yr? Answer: 20.5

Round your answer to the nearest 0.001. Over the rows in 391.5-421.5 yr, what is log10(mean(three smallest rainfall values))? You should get 2.563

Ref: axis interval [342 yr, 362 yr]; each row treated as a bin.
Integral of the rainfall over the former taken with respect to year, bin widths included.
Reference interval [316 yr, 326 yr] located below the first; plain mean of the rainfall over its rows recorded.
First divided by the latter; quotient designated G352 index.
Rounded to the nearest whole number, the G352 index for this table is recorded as 20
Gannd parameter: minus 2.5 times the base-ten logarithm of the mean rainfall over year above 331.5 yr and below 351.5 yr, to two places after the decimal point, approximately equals -6.55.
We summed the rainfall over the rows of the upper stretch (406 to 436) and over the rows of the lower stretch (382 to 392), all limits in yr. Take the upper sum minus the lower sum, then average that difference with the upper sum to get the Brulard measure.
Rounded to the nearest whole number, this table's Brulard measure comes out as 1877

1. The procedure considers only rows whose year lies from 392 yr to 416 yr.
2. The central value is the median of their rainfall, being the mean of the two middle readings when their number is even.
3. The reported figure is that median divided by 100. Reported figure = 3.74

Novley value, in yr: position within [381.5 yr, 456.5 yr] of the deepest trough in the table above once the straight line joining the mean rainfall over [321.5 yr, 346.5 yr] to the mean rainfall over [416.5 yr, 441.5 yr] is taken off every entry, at 429.0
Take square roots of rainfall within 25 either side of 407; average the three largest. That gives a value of 20.27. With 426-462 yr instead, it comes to 20.05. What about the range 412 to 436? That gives 19.21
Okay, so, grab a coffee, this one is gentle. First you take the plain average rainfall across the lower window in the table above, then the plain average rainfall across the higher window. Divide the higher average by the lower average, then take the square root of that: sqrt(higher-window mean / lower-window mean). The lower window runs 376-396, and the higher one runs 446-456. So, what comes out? 1.02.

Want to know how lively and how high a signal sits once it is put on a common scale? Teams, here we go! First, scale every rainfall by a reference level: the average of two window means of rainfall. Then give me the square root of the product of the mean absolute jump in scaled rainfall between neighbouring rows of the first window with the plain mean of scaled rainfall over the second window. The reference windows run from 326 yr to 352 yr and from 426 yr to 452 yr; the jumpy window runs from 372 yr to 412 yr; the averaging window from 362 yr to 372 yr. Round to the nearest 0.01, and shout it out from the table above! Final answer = 0.22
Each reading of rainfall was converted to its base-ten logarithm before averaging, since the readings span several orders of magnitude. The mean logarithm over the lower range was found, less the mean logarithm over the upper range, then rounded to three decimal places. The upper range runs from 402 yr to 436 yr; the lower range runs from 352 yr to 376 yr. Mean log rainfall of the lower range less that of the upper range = 0.031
